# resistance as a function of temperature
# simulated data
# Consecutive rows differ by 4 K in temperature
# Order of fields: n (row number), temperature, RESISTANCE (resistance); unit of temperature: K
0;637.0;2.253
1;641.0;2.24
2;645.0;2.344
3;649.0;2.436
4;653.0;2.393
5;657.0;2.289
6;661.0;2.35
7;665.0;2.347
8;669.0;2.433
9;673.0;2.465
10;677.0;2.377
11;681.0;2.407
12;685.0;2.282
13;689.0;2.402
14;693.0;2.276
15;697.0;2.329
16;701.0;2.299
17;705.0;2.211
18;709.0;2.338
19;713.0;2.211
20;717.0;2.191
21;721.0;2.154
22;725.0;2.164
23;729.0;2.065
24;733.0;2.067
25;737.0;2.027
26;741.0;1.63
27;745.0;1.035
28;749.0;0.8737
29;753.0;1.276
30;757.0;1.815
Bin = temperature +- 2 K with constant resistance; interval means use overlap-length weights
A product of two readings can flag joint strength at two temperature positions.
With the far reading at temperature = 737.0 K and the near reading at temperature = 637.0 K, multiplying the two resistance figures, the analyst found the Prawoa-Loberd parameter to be 4.6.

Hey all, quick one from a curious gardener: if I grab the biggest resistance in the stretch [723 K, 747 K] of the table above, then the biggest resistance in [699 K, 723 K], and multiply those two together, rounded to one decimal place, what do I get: 5.1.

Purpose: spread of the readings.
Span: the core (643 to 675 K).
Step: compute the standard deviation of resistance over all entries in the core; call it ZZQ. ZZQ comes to 0.06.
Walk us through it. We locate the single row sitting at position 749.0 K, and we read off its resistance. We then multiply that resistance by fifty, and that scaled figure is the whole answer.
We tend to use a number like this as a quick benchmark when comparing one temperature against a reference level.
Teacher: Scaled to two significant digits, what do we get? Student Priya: 44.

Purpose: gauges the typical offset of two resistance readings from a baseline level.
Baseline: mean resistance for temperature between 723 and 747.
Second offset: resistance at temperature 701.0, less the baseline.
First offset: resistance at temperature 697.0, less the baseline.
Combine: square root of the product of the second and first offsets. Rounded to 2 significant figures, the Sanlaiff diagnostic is 0.48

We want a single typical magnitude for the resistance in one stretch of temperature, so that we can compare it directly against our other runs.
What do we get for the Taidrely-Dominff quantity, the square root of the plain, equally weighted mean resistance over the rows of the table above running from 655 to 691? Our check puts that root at 1.54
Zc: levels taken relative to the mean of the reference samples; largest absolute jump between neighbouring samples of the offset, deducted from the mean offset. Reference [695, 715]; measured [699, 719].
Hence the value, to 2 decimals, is -0.15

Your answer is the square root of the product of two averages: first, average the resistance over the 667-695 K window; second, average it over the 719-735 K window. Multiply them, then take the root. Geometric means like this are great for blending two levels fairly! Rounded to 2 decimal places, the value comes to 2.24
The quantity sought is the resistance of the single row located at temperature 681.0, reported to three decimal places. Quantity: 2.407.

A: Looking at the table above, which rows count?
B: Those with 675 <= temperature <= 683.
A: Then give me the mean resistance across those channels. 2.39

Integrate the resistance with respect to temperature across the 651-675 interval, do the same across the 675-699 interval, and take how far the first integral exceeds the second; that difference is 0.8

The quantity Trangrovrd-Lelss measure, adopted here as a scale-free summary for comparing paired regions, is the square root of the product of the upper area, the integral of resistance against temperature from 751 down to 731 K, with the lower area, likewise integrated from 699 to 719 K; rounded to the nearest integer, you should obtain 37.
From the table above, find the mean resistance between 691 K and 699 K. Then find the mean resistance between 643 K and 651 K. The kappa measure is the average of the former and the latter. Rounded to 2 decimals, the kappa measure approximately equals 2.35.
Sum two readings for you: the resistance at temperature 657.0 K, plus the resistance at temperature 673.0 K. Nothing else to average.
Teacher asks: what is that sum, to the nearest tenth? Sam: 4.8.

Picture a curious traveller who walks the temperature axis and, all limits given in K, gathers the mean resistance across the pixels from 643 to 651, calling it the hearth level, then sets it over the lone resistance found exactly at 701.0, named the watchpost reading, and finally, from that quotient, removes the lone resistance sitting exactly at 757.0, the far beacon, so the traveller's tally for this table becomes -0.78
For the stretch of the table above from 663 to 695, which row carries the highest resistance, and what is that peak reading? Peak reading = 2.465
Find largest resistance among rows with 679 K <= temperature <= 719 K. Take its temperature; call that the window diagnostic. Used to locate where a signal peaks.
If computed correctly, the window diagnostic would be 681.0 K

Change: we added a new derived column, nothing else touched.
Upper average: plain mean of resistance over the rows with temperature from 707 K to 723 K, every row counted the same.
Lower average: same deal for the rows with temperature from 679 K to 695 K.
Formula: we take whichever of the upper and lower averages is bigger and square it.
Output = 5.48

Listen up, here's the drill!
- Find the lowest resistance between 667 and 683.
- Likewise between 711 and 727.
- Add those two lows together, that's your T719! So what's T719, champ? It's 4.53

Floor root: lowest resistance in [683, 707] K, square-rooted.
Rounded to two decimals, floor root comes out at 1.49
